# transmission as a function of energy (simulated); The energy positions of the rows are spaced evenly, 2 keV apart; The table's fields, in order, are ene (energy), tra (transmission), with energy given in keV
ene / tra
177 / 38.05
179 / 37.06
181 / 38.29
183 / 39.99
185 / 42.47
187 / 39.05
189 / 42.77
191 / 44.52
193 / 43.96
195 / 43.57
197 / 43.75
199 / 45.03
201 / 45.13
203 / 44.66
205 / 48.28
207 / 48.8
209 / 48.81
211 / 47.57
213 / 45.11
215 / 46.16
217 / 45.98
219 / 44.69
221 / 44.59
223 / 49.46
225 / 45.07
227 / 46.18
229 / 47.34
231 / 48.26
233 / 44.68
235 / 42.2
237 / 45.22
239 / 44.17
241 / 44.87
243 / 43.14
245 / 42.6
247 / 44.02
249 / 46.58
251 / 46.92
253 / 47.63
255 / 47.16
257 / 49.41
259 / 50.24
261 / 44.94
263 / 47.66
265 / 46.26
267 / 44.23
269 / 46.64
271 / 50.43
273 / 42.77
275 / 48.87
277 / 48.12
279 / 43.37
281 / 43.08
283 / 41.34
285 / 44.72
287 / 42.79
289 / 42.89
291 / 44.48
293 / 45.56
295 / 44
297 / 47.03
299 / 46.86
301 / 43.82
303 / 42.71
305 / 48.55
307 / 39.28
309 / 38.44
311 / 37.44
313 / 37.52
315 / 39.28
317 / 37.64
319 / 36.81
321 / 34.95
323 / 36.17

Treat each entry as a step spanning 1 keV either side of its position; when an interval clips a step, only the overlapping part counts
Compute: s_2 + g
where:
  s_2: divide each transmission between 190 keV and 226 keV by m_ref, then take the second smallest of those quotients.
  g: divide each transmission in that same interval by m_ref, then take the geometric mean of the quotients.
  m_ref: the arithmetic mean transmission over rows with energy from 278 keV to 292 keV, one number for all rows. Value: 2.07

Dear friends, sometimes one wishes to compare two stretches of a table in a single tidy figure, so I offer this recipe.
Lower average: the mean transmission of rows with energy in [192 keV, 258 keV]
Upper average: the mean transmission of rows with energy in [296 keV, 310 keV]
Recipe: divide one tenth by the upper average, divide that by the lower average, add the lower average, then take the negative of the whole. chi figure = -45.8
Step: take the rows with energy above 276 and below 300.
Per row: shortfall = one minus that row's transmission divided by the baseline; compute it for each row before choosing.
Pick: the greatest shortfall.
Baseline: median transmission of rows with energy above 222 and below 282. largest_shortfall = 0.106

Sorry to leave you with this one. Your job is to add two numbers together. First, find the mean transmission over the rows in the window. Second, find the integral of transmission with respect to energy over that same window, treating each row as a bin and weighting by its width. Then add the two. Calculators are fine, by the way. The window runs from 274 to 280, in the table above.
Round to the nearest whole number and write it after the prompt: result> 328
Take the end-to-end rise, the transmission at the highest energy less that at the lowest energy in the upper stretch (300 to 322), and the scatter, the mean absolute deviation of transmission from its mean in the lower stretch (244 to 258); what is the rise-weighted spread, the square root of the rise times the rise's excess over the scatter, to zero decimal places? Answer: 10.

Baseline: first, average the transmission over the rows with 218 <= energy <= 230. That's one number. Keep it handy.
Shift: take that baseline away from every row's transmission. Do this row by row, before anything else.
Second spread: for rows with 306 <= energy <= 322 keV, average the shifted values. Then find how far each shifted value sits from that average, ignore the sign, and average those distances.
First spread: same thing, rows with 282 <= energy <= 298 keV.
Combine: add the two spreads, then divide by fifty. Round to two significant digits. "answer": 0.047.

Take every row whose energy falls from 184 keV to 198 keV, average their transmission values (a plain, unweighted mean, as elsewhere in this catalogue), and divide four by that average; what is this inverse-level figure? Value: 0.093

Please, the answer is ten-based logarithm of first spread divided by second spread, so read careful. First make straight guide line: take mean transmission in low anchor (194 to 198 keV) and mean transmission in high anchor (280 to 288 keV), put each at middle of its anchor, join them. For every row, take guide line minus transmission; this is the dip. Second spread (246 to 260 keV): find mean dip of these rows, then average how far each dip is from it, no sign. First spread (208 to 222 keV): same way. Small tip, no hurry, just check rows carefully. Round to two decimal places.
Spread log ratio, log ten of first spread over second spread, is -0.10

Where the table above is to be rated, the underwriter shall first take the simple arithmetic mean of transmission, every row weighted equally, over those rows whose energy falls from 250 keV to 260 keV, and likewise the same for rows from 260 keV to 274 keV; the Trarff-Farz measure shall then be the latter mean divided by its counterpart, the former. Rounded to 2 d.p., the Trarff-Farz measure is 0.96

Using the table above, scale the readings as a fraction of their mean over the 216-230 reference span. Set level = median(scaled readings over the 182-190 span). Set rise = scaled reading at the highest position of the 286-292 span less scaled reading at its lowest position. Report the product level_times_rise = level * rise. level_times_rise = 0.03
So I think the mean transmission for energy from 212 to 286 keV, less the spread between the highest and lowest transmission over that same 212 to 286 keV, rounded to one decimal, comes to 36.7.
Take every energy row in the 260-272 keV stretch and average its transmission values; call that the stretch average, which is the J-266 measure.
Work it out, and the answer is 47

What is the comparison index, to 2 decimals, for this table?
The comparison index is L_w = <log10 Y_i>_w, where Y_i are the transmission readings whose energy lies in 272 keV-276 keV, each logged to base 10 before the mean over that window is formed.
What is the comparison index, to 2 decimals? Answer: 1.66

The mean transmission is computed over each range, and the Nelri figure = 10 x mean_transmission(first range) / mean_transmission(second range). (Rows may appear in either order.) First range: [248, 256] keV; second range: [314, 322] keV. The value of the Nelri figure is 12.7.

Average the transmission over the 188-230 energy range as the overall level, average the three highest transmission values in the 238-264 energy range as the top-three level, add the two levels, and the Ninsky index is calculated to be 94.9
